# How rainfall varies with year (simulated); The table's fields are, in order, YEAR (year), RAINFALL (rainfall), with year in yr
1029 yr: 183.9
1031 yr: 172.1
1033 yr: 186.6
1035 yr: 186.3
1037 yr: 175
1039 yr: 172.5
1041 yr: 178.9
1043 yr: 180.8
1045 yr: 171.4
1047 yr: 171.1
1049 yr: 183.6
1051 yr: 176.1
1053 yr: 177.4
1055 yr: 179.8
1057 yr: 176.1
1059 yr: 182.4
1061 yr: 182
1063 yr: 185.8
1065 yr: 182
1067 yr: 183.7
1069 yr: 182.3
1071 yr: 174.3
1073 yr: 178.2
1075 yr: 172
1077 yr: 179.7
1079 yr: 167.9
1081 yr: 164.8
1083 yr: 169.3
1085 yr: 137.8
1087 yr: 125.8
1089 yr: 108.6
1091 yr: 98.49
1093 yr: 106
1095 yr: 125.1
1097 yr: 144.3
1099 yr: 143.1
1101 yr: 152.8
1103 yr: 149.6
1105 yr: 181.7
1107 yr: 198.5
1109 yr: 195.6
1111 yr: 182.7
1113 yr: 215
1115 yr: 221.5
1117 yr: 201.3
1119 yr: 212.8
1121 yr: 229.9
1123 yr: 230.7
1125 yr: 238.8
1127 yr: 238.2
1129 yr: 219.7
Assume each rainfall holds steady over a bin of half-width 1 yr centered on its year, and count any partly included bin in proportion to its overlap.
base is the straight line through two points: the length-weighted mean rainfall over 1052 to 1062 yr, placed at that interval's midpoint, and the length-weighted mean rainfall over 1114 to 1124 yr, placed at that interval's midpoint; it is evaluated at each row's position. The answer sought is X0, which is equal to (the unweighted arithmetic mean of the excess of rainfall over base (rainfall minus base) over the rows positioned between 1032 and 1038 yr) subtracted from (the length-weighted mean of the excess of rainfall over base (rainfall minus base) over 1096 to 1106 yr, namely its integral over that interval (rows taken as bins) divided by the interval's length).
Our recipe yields -71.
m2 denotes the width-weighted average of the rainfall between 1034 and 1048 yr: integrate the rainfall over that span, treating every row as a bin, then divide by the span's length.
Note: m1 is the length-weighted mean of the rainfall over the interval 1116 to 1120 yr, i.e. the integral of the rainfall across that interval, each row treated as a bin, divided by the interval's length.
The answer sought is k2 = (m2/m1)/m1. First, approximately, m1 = 207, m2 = 177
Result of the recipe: 0.0041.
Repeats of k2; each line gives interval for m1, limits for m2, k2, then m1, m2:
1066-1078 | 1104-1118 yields 0.0063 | 178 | 199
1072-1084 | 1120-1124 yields 0.0078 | 172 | 230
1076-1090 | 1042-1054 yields 0.0078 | 151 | 177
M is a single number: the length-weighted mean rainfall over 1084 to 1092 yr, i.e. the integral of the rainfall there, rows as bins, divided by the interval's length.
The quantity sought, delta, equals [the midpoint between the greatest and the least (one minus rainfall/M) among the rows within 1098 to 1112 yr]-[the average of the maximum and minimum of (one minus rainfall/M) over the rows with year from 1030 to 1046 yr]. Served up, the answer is 0.1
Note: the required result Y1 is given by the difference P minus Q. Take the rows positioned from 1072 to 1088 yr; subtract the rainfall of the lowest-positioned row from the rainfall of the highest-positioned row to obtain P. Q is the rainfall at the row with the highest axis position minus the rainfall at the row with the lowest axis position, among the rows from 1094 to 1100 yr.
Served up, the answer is -70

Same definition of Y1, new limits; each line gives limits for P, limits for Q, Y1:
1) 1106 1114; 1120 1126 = 8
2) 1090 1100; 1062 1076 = 58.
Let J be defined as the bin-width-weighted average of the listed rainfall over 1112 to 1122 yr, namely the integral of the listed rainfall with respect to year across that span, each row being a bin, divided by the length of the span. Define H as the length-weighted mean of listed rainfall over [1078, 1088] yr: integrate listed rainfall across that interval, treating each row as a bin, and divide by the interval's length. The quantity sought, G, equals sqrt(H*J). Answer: 182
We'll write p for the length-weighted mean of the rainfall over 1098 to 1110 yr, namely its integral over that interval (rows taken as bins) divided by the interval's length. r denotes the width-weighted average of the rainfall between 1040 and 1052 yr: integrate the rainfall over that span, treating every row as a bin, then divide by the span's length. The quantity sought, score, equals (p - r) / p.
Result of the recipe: -0.04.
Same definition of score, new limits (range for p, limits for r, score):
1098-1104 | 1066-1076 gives -0.20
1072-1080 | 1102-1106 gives 0.05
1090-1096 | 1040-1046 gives -0.61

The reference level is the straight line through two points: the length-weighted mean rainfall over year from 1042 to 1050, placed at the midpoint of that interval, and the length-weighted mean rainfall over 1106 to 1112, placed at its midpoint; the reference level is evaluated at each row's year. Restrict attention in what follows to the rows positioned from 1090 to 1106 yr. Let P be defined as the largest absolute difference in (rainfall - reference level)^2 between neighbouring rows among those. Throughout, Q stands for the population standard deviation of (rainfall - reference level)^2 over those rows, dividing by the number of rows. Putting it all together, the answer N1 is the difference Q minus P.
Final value -122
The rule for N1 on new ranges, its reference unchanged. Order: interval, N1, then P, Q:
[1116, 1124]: -354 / 876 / 522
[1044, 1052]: -21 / 34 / 13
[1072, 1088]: -798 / 2083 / 1285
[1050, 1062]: -7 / 10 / 4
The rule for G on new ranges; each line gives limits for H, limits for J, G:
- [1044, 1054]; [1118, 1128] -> 201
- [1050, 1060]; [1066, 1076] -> 178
